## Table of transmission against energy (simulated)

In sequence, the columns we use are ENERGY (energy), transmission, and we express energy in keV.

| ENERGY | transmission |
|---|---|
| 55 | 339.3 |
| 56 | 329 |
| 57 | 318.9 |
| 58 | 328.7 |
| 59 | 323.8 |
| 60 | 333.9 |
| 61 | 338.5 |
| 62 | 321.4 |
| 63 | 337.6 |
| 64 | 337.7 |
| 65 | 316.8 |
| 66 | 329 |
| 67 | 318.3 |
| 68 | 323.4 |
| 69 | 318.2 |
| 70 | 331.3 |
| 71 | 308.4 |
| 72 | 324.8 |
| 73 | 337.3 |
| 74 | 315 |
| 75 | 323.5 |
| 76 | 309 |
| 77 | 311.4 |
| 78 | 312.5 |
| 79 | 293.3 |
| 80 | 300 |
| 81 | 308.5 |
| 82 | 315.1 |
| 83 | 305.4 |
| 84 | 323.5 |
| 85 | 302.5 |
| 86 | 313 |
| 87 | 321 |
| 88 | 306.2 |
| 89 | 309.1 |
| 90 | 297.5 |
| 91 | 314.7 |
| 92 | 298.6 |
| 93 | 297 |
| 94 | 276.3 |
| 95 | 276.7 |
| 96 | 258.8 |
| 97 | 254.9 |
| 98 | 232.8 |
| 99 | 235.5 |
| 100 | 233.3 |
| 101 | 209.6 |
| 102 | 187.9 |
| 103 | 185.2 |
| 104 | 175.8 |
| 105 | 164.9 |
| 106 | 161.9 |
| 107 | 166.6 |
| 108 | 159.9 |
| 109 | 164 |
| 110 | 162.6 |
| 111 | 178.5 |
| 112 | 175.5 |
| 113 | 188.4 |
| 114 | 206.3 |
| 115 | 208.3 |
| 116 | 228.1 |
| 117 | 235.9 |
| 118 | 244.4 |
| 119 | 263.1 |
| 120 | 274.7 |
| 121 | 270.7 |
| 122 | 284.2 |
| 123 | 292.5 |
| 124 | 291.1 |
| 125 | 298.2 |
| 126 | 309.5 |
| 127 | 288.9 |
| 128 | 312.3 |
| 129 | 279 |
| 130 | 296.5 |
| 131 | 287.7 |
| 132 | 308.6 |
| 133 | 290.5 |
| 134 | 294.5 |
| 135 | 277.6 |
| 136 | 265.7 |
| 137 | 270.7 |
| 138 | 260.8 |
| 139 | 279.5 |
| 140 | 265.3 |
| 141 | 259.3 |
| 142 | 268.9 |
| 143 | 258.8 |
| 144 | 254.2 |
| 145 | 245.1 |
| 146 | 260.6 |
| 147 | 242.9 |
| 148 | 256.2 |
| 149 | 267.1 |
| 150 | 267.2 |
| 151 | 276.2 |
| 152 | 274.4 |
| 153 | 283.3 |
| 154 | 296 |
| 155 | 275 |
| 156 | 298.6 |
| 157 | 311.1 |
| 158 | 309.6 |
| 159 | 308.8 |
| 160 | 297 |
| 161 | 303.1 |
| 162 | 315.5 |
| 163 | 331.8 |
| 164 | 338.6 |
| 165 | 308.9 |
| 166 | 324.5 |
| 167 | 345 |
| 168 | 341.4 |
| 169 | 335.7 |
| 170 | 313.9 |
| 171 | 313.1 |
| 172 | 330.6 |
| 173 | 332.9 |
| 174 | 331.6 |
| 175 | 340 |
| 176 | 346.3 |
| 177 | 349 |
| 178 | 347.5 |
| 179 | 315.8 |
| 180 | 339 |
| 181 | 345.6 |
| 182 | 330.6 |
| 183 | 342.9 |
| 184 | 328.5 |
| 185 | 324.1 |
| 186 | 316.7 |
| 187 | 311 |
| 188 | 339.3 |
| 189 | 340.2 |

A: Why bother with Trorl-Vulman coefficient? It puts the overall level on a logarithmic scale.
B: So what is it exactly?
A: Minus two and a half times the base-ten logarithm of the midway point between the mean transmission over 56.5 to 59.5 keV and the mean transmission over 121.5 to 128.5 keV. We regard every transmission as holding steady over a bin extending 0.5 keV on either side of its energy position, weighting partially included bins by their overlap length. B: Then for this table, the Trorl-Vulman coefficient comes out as -6.23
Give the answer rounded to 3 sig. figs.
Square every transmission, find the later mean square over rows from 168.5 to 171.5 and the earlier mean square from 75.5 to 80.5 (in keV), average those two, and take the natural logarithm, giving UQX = 11.5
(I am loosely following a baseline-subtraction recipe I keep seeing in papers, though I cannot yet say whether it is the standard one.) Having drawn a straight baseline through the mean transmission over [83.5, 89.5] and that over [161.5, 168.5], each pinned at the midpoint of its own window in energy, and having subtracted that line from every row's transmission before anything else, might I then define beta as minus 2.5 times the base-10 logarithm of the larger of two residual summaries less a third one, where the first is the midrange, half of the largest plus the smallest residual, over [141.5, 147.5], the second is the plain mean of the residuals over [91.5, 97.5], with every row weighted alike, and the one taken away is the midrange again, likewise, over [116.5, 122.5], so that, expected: -3.4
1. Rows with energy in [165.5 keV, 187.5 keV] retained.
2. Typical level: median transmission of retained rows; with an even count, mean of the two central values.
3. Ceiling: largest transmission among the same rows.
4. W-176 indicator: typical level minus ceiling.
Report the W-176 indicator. -17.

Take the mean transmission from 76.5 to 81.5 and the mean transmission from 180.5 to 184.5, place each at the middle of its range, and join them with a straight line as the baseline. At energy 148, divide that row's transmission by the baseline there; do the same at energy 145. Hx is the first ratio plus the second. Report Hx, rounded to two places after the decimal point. 1.54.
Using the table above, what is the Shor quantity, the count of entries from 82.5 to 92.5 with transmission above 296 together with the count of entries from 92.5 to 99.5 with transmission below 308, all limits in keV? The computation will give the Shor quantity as 17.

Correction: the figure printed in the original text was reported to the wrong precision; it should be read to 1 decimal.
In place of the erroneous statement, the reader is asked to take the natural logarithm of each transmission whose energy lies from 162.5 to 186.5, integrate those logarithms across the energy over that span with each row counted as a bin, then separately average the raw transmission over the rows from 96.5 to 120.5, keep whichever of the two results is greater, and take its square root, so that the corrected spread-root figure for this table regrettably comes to 14.3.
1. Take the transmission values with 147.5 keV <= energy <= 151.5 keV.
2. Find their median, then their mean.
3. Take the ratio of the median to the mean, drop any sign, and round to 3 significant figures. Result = 1.00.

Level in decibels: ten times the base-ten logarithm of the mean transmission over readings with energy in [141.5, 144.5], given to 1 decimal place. 24.2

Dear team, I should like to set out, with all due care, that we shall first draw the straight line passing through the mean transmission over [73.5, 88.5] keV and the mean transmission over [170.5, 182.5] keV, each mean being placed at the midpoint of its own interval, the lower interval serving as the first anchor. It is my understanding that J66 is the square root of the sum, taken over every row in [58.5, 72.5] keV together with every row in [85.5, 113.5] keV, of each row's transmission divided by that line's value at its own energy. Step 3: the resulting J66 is 6.0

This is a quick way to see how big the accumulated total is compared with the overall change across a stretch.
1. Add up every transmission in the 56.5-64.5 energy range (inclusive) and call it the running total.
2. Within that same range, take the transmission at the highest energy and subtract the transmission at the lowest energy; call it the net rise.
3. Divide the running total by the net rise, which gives 140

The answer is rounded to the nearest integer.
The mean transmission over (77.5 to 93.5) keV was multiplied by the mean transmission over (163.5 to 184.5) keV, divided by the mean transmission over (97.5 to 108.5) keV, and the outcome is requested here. 533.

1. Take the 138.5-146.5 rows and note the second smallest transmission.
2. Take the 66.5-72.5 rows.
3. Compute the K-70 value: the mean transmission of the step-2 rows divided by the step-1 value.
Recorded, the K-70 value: 1.26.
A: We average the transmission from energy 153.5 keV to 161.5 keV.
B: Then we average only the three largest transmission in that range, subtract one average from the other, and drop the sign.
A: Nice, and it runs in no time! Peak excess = 9.9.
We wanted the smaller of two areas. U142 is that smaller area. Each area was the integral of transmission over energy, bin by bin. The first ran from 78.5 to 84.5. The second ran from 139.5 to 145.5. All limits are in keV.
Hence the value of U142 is 1552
